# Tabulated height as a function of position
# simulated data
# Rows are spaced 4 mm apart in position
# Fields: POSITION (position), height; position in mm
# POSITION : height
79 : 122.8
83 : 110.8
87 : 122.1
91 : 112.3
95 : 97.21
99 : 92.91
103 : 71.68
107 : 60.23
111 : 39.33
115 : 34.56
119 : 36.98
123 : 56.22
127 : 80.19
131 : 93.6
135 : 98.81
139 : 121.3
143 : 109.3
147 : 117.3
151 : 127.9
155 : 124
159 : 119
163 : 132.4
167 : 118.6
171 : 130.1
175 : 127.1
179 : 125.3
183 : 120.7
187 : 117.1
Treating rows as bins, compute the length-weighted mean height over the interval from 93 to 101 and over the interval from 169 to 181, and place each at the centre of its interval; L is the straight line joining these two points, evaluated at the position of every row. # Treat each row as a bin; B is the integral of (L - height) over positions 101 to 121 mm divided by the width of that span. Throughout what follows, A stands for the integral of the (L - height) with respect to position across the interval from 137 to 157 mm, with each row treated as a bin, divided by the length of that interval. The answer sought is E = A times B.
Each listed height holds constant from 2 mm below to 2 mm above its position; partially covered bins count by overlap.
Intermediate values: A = -4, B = 52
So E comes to -215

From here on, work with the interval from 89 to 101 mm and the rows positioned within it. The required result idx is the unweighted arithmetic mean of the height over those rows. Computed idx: 101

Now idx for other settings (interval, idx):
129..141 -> 105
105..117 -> 45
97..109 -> 75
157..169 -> 123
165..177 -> 125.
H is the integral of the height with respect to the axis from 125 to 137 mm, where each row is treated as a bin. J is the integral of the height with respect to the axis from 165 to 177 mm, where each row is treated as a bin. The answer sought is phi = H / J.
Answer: 0.7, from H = 1090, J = 1503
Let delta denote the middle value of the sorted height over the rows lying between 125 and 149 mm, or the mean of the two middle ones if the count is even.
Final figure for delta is 104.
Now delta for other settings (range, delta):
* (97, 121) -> 50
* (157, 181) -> 126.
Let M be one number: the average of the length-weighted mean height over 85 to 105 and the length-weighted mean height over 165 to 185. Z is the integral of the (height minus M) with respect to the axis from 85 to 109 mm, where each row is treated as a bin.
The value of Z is -457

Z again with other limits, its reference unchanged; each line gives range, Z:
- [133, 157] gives 111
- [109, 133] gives -1320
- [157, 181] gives 327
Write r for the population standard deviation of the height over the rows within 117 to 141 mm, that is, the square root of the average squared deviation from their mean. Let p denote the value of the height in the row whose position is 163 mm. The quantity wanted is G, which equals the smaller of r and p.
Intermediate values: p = 132.4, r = 28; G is 28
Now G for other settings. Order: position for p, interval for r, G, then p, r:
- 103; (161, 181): 5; 71.68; 5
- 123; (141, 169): 7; 56.22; 7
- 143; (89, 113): 25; 109.3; 25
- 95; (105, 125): 11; 97.21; 11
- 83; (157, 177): 6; 110.8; 6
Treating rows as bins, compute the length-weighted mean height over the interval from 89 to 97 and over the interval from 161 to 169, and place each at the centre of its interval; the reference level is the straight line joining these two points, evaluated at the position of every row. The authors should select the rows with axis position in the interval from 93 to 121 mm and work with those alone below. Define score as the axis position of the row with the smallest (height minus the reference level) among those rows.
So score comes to 115 mm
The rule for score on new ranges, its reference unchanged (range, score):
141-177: 143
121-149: 123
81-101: 99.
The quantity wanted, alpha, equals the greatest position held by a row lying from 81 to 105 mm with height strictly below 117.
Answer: 103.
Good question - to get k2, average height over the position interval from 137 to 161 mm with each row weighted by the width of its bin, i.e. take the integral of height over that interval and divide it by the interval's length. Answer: 120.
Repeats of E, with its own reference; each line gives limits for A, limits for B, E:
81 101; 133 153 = 11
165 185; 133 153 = -2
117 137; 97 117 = 1357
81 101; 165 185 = -46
